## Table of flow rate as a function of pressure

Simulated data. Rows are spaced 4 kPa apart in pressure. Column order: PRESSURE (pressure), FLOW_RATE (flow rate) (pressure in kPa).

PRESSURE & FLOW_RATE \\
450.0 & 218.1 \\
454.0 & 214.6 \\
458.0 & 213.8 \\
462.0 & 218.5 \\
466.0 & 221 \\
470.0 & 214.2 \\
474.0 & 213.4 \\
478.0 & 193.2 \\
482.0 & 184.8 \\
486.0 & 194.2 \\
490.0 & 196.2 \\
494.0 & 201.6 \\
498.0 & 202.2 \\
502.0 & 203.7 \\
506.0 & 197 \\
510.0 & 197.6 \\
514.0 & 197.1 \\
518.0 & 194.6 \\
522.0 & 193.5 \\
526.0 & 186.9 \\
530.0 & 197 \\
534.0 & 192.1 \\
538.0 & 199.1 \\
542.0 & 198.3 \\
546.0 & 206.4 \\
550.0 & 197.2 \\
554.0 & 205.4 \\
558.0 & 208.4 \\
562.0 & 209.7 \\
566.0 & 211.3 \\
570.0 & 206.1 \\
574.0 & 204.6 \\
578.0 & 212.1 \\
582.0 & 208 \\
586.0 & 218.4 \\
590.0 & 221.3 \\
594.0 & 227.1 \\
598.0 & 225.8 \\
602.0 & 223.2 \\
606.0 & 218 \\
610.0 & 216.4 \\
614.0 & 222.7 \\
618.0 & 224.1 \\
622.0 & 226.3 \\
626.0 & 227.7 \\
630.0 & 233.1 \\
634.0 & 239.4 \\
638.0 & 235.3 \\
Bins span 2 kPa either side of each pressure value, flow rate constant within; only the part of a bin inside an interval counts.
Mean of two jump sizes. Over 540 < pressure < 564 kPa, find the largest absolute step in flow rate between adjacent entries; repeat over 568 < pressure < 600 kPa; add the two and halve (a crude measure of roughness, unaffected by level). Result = 10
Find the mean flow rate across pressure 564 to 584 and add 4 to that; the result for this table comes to 212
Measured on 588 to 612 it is 226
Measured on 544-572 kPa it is 210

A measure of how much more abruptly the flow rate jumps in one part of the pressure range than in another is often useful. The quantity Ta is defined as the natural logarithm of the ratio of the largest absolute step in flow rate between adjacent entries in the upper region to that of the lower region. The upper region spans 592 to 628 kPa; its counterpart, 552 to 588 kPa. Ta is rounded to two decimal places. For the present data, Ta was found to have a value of -0.50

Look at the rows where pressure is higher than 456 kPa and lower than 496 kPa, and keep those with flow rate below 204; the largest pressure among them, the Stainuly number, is 494.0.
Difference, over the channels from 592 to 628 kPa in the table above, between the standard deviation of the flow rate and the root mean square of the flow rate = -220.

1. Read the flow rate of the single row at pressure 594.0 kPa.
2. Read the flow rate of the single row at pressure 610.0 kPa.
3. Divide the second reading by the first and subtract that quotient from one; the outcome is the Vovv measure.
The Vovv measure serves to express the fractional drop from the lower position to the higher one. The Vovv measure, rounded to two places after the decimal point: 0.05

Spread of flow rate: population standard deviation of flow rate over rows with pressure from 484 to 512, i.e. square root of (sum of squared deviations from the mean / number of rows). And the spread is 3.3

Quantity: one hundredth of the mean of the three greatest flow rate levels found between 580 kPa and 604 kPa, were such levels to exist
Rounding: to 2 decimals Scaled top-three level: 2.25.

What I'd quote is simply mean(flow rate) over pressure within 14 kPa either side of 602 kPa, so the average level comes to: 222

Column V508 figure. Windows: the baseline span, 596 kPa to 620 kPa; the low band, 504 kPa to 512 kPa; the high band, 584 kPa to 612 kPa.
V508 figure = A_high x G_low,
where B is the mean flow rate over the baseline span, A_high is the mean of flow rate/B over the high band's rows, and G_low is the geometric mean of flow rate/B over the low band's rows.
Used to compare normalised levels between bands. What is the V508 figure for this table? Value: 0.889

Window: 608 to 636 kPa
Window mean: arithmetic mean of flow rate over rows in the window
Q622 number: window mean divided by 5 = 45.4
